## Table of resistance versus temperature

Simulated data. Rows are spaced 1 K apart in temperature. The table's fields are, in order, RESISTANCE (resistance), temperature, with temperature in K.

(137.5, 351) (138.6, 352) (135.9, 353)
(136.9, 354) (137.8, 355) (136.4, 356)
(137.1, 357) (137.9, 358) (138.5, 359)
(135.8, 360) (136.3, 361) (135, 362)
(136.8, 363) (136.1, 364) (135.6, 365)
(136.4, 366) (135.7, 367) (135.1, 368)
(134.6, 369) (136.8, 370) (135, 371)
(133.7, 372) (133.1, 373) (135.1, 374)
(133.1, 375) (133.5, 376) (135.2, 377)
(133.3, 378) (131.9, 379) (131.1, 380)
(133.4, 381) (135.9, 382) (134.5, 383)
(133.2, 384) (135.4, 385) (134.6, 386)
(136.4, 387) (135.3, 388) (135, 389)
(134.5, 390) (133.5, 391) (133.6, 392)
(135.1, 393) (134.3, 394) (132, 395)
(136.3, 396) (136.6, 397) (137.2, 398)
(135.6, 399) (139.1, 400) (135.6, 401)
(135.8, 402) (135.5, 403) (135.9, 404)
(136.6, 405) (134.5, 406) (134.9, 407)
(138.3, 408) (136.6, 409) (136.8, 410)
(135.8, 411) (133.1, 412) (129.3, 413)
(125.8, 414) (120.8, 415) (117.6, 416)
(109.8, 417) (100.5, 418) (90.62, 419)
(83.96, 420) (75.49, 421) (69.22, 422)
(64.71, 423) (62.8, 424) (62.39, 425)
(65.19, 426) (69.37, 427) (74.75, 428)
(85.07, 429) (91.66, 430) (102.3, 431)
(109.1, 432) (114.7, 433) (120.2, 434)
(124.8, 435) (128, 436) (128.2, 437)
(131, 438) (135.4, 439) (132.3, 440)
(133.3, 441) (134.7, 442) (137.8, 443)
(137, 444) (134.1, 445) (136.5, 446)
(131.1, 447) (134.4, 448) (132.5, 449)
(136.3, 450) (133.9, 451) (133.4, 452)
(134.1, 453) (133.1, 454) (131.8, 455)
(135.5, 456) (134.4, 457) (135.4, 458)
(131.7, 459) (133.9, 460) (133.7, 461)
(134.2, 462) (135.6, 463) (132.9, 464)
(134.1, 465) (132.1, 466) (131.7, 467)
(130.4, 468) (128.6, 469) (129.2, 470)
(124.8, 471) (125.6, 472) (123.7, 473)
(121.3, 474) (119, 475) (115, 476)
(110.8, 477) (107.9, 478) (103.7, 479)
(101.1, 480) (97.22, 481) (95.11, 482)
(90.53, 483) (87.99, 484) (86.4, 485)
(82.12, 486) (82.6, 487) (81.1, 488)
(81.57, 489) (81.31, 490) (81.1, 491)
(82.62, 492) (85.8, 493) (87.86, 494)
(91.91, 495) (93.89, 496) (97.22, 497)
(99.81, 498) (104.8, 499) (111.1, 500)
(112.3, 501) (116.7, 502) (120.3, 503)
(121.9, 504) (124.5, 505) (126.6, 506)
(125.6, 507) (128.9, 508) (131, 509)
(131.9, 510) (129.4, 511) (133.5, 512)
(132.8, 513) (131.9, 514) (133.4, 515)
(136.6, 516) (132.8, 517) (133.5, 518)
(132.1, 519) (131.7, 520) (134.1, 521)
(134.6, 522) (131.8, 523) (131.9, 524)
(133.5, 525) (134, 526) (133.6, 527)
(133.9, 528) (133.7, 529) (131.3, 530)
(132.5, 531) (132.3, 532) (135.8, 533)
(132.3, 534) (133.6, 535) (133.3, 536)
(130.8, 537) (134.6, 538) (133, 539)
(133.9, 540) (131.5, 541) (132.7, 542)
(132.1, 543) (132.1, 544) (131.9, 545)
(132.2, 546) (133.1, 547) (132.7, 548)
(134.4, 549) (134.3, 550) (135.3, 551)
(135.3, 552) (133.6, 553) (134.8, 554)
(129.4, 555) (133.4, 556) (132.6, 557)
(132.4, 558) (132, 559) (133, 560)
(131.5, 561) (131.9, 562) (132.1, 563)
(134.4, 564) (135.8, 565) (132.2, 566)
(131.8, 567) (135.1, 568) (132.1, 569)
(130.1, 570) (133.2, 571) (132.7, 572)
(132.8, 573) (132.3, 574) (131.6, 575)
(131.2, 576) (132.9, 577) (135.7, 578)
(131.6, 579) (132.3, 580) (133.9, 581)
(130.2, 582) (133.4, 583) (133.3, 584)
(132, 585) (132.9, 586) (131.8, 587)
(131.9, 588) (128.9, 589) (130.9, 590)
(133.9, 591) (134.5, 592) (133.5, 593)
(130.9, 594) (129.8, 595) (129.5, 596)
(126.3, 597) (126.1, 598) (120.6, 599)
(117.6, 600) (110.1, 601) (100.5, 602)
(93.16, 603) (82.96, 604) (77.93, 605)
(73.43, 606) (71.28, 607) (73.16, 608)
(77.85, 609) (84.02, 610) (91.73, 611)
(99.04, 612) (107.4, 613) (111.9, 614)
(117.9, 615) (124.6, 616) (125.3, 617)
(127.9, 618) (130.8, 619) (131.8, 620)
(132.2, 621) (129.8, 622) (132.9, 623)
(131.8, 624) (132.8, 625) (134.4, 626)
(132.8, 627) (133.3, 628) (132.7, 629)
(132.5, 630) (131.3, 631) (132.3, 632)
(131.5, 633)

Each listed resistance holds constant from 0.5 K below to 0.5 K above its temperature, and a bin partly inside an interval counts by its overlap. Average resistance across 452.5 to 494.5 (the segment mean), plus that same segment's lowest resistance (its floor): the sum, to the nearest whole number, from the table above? 194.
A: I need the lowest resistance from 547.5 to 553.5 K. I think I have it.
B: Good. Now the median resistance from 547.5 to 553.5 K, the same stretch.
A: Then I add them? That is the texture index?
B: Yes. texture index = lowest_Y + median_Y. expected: 267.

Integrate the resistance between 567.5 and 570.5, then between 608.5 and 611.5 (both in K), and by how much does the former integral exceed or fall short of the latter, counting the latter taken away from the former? 144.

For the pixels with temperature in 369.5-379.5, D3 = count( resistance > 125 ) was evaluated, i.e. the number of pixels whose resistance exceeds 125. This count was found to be 10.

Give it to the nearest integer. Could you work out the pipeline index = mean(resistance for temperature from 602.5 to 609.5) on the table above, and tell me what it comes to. 79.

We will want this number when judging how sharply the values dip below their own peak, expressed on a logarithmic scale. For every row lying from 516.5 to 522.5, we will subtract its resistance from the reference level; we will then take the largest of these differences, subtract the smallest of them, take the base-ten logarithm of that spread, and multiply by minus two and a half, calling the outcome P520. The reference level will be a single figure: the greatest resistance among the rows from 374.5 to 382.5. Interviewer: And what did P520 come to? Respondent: -1.16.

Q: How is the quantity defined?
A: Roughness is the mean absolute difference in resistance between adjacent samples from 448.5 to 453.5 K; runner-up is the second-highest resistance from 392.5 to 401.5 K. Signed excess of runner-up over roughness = 135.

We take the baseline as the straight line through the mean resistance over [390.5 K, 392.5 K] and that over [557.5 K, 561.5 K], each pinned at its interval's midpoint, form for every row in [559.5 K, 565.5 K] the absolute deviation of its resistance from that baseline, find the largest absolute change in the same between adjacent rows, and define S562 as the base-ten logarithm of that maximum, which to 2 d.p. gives 0.32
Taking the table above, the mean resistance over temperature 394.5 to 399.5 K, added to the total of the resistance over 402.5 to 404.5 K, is 407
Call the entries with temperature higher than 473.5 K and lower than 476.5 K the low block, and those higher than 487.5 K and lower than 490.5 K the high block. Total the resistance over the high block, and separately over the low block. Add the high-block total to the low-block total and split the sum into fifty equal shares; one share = 12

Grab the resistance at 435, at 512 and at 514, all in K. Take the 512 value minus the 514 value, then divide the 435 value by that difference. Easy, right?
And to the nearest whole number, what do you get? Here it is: 78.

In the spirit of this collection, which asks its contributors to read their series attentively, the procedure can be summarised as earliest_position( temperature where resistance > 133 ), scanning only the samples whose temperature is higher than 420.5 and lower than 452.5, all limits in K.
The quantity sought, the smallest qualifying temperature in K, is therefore 439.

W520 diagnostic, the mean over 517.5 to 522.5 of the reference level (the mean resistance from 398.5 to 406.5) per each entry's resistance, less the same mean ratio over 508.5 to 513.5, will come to -0.012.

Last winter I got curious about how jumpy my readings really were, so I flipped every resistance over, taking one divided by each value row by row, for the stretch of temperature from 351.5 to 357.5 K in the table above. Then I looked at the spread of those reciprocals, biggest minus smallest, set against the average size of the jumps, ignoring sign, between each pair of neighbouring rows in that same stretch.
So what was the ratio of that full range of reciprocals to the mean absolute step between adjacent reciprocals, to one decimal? 2.0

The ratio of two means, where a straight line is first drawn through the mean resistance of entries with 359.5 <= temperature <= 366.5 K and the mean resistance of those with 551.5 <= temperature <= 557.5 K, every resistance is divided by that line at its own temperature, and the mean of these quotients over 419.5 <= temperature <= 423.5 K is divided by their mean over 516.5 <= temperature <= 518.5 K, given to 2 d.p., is 0.55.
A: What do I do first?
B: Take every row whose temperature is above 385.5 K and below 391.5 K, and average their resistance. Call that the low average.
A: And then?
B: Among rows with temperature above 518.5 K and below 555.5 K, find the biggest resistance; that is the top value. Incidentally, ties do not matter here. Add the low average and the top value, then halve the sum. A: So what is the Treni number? 135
